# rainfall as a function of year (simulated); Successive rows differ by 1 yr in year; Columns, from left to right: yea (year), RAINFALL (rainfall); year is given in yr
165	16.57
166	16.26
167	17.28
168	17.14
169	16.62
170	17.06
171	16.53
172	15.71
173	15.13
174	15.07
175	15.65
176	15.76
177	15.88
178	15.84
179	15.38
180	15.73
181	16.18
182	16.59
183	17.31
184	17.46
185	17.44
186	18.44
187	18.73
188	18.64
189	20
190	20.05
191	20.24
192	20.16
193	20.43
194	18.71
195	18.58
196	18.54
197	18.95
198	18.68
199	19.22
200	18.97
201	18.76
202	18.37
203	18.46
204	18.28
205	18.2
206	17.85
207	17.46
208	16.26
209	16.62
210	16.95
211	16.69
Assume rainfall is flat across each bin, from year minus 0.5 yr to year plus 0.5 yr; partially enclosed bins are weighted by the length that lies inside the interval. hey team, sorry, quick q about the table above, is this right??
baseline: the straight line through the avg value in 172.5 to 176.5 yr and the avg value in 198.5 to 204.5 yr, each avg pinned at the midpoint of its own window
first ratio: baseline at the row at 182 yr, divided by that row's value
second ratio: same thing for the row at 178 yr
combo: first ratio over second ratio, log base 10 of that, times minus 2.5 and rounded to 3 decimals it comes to 0.017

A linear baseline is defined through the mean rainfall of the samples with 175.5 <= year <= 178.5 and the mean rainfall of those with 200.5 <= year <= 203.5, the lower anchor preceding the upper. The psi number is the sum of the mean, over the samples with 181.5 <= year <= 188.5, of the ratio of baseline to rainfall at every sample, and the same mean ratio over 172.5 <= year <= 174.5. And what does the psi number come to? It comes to 1.96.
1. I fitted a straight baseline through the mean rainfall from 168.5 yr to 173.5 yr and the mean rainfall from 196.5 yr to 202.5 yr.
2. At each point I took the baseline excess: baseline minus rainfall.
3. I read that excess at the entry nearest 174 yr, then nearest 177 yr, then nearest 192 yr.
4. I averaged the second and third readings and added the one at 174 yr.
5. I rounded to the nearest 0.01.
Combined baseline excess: 0.84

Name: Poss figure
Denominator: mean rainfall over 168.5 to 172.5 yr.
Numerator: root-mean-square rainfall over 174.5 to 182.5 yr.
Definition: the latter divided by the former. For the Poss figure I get 0.96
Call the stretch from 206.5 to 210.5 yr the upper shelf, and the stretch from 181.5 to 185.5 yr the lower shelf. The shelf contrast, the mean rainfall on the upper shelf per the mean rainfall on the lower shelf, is 0.98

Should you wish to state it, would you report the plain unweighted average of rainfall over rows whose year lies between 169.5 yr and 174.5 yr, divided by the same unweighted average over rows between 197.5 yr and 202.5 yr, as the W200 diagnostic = 0.85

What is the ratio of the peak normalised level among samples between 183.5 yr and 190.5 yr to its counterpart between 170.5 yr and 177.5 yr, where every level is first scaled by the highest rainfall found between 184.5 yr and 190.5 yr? 1.21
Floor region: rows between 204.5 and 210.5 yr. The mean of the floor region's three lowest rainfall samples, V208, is 16.6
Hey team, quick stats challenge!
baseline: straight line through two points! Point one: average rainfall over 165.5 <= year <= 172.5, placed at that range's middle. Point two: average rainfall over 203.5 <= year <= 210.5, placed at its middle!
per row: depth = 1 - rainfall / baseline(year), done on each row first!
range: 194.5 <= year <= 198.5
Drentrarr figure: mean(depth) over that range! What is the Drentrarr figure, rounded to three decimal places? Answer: -0.088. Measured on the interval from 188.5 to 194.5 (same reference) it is -0.167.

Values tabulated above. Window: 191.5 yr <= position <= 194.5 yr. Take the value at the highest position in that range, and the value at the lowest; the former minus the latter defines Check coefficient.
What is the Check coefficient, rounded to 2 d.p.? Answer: -1.45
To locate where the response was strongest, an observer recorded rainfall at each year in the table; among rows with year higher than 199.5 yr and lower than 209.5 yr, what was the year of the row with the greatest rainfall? 200 yr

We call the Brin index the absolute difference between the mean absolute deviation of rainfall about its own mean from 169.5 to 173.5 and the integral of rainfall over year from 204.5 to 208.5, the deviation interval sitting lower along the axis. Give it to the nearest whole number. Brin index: 69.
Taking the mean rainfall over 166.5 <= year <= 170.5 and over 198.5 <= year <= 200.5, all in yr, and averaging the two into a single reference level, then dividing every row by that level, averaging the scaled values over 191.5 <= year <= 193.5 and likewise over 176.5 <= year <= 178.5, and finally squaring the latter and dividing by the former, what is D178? 0.69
